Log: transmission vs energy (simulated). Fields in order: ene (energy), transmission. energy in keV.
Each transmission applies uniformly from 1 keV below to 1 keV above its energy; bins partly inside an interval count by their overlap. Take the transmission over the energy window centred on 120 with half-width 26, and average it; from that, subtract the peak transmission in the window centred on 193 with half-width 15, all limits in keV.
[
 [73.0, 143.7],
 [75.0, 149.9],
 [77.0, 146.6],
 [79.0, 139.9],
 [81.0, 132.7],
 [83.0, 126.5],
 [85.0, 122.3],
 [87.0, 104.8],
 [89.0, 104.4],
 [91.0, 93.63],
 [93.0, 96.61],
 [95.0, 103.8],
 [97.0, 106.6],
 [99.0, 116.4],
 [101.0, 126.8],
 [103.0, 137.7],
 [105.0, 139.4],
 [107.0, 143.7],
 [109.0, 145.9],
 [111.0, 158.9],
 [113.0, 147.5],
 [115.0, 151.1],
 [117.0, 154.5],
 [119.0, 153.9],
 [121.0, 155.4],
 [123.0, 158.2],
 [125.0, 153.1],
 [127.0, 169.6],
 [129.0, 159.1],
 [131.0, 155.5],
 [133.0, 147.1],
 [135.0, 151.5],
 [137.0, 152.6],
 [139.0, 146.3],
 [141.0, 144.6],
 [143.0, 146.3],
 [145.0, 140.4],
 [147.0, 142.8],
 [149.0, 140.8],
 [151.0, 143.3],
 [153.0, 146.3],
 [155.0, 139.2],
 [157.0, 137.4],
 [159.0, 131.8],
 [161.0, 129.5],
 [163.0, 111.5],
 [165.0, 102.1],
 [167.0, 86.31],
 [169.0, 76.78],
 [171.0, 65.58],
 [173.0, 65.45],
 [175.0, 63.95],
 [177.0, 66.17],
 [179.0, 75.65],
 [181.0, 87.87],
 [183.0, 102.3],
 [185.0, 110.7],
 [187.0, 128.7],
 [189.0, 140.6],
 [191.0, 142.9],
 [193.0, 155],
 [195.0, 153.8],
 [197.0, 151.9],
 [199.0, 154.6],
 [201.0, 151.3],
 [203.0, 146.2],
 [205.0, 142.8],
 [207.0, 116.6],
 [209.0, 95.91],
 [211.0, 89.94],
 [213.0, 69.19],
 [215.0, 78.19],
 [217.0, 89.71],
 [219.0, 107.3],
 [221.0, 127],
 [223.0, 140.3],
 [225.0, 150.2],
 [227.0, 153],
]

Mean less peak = -10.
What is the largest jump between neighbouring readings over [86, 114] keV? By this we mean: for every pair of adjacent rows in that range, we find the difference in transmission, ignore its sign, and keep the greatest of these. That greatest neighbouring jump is 13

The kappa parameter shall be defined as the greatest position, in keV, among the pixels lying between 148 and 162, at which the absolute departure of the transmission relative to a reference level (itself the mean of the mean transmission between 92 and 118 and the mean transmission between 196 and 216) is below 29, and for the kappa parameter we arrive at 161.0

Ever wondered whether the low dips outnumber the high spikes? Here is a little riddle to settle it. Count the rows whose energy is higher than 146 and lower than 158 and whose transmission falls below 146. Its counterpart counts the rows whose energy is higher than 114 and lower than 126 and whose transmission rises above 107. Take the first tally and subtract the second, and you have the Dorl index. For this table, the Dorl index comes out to -1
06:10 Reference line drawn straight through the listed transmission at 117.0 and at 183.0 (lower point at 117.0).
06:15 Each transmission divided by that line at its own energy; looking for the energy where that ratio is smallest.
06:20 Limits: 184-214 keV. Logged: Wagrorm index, 213.0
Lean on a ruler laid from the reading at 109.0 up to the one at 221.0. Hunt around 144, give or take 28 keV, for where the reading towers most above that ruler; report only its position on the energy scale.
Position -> 127.0 keV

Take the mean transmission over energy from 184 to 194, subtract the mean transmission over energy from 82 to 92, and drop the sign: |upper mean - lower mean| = 25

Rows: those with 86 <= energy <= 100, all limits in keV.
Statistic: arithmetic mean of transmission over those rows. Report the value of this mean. 104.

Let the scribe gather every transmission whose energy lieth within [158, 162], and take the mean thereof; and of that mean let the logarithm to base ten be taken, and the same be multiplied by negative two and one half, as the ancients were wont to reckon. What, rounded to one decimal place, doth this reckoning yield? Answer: -5.3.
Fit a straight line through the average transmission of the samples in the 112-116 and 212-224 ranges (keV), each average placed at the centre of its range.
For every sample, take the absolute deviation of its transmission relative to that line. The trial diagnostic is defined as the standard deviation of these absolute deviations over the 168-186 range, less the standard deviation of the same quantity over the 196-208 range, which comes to 6.7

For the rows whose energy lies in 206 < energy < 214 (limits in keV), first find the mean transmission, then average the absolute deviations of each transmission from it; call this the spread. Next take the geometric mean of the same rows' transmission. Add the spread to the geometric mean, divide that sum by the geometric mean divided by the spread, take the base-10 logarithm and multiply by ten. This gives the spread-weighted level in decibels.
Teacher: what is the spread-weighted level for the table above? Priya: 12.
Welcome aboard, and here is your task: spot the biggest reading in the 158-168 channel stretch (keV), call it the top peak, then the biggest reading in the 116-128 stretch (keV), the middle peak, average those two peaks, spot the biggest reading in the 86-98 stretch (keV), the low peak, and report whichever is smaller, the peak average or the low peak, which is 107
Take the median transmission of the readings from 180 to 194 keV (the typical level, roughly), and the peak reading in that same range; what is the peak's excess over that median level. 26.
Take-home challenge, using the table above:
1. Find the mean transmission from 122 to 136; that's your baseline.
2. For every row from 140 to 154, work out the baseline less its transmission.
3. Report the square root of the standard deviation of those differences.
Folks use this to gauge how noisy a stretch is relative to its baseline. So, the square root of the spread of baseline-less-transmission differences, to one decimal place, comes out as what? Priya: 1.5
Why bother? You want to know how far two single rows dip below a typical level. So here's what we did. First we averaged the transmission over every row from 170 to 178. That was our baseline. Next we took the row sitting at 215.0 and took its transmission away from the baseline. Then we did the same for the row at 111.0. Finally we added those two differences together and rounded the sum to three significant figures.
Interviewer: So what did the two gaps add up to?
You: -107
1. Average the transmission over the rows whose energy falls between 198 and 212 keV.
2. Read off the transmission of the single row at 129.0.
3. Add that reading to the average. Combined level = 287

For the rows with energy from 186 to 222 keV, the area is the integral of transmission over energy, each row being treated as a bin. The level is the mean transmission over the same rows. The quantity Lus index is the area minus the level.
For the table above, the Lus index 4359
